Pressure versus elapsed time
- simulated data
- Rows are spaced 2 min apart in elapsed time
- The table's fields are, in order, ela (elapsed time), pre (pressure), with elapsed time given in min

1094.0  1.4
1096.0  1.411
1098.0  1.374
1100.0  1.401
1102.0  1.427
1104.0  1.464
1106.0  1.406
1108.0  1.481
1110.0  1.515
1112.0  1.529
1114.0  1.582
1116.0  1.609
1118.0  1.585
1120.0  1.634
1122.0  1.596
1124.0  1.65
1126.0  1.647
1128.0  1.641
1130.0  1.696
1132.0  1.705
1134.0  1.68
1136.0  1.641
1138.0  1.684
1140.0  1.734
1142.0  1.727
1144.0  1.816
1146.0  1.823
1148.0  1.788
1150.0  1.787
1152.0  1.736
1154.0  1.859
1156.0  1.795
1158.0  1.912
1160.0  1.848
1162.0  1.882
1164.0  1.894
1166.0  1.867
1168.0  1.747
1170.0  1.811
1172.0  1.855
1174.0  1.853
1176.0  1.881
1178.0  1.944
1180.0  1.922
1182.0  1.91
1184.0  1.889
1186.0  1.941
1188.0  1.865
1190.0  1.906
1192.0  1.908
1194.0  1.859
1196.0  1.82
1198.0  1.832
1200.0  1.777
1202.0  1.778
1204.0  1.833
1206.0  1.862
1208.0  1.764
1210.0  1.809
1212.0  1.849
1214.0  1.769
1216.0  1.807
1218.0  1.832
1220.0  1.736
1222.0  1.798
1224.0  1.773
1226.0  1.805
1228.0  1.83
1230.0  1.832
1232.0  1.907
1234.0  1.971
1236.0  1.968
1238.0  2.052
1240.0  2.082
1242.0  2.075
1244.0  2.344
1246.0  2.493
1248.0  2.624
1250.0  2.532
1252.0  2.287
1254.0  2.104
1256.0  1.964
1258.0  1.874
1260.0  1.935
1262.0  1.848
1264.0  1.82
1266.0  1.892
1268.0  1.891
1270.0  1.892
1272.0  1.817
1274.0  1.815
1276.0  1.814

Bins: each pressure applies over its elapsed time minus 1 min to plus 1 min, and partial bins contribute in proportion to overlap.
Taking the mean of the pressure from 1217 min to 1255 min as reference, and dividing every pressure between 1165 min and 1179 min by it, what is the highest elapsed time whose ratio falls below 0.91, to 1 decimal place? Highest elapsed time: 1174.0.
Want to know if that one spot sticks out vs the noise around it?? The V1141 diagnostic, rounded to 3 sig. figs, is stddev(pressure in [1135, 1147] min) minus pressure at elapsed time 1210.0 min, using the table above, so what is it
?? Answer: -1.74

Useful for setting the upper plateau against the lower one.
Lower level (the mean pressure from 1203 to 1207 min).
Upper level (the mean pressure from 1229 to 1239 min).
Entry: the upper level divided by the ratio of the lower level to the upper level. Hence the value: 2.0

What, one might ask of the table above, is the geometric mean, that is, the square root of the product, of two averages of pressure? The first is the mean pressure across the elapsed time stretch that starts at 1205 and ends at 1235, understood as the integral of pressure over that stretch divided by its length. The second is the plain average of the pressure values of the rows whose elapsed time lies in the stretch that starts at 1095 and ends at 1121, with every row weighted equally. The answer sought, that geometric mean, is 1.65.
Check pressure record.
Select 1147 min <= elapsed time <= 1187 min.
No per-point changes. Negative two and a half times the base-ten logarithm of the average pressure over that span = -0.671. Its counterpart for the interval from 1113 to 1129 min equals -0.522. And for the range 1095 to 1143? -0.494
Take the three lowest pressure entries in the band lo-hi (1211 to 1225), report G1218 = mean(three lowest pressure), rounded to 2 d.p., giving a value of 1.76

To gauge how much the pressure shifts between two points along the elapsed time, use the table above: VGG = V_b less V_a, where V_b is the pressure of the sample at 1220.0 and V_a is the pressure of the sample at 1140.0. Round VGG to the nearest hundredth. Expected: 0.00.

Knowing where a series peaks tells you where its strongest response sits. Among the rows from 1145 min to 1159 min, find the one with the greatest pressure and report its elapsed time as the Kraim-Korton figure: 1158.0 min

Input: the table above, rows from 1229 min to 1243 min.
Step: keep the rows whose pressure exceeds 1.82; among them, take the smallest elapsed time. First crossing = 1230.0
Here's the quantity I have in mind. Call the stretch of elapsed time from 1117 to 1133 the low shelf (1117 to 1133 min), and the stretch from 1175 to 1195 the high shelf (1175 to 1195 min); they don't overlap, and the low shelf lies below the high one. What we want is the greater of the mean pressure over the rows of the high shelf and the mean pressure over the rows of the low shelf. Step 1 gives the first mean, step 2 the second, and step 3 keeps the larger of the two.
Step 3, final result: 1.90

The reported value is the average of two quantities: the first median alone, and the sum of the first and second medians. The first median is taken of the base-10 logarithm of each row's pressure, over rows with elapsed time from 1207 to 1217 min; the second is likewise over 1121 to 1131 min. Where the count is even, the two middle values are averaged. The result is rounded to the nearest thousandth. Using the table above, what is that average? 0.365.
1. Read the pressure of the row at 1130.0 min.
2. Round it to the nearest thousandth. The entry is 1.696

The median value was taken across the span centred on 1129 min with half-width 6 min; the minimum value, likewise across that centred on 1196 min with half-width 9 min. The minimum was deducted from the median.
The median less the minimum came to -0.11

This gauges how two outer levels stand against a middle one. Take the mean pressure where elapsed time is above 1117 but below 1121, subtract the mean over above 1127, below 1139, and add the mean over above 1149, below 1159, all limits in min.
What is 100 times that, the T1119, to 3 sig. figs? 175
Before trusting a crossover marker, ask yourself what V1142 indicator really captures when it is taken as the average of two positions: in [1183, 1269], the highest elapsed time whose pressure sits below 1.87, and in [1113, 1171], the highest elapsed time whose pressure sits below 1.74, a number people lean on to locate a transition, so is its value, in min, 1208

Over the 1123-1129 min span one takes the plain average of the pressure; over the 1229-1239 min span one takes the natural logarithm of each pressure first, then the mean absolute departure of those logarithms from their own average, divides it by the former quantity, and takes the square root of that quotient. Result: 0.14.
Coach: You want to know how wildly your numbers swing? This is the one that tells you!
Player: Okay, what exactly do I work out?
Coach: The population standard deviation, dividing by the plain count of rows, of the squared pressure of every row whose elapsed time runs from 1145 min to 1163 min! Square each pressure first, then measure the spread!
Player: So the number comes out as 0.19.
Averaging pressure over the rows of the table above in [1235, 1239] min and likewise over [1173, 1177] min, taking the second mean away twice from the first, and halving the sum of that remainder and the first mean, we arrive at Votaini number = 0.14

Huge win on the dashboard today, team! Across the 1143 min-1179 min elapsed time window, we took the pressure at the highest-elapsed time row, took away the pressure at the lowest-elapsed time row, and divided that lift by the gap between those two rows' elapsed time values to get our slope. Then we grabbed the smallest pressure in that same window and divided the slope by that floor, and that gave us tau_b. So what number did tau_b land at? 0.0022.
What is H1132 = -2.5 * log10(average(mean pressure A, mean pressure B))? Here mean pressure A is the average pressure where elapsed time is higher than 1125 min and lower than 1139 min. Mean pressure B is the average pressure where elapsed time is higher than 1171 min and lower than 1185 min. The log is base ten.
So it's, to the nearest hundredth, -0.63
